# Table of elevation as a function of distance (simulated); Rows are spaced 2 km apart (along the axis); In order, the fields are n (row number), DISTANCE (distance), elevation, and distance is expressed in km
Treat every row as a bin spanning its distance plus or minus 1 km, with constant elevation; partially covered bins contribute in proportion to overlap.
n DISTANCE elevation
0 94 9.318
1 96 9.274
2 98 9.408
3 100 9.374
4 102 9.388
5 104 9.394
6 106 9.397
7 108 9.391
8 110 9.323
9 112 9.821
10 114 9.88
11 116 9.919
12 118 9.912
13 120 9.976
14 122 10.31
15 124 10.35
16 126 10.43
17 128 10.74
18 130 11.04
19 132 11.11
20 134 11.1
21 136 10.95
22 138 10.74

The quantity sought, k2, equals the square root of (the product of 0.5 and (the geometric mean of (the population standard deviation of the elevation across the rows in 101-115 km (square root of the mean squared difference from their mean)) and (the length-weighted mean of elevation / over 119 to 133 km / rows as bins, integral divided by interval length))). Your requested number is 0.87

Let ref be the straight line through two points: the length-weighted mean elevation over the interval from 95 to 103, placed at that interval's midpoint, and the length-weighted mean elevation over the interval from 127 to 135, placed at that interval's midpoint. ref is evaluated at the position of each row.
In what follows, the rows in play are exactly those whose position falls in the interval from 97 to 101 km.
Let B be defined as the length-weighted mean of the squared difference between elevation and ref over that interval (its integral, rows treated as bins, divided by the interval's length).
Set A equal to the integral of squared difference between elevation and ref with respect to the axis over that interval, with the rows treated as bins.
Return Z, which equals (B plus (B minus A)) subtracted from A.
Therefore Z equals 0.0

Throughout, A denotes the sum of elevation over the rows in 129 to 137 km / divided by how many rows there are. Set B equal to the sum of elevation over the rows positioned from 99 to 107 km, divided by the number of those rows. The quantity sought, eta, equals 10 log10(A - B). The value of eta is 2.2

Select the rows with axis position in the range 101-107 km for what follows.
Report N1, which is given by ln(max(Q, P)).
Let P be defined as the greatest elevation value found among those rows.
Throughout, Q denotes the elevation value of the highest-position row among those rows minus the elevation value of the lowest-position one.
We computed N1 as 2.24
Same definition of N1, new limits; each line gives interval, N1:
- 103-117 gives 2.29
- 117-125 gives 2.34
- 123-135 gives 2.41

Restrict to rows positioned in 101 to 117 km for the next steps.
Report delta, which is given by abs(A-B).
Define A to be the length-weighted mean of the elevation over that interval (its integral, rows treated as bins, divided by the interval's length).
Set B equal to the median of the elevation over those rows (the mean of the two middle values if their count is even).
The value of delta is 0.17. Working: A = 9.6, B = 9.4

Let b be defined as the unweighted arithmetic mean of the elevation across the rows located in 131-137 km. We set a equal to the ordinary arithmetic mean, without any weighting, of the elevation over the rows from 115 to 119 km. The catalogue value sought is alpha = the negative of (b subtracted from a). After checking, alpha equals 1.1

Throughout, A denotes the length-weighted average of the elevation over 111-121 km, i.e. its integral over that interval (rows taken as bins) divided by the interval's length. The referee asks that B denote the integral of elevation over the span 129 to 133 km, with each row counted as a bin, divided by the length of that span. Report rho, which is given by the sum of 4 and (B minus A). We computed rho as 5.2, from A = 9.9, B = 11.1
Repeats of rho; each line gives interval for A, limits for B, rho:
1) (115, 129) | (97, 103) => 3.2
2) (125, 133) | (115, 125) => 3.3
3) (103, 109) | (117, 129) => 4.9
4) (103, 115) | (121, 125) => 4.8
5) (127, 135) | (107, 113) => 2.5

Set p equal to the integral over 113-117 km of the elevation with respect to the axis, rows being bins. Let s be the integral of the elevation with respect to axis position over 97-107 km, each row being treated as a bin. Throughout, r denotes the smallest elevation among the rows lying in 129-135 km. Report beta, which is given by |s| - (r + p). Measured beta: 43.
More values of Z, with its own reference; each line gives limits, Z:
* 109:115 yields 1.5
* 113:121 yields 1.9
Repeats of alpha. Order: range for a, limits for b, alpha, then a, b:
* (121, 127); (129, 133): 0.7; 10.4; 11.1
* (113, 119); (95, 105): -0.5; 9.9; 9.4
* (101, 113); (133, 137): 1.6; 9.5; 11.0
